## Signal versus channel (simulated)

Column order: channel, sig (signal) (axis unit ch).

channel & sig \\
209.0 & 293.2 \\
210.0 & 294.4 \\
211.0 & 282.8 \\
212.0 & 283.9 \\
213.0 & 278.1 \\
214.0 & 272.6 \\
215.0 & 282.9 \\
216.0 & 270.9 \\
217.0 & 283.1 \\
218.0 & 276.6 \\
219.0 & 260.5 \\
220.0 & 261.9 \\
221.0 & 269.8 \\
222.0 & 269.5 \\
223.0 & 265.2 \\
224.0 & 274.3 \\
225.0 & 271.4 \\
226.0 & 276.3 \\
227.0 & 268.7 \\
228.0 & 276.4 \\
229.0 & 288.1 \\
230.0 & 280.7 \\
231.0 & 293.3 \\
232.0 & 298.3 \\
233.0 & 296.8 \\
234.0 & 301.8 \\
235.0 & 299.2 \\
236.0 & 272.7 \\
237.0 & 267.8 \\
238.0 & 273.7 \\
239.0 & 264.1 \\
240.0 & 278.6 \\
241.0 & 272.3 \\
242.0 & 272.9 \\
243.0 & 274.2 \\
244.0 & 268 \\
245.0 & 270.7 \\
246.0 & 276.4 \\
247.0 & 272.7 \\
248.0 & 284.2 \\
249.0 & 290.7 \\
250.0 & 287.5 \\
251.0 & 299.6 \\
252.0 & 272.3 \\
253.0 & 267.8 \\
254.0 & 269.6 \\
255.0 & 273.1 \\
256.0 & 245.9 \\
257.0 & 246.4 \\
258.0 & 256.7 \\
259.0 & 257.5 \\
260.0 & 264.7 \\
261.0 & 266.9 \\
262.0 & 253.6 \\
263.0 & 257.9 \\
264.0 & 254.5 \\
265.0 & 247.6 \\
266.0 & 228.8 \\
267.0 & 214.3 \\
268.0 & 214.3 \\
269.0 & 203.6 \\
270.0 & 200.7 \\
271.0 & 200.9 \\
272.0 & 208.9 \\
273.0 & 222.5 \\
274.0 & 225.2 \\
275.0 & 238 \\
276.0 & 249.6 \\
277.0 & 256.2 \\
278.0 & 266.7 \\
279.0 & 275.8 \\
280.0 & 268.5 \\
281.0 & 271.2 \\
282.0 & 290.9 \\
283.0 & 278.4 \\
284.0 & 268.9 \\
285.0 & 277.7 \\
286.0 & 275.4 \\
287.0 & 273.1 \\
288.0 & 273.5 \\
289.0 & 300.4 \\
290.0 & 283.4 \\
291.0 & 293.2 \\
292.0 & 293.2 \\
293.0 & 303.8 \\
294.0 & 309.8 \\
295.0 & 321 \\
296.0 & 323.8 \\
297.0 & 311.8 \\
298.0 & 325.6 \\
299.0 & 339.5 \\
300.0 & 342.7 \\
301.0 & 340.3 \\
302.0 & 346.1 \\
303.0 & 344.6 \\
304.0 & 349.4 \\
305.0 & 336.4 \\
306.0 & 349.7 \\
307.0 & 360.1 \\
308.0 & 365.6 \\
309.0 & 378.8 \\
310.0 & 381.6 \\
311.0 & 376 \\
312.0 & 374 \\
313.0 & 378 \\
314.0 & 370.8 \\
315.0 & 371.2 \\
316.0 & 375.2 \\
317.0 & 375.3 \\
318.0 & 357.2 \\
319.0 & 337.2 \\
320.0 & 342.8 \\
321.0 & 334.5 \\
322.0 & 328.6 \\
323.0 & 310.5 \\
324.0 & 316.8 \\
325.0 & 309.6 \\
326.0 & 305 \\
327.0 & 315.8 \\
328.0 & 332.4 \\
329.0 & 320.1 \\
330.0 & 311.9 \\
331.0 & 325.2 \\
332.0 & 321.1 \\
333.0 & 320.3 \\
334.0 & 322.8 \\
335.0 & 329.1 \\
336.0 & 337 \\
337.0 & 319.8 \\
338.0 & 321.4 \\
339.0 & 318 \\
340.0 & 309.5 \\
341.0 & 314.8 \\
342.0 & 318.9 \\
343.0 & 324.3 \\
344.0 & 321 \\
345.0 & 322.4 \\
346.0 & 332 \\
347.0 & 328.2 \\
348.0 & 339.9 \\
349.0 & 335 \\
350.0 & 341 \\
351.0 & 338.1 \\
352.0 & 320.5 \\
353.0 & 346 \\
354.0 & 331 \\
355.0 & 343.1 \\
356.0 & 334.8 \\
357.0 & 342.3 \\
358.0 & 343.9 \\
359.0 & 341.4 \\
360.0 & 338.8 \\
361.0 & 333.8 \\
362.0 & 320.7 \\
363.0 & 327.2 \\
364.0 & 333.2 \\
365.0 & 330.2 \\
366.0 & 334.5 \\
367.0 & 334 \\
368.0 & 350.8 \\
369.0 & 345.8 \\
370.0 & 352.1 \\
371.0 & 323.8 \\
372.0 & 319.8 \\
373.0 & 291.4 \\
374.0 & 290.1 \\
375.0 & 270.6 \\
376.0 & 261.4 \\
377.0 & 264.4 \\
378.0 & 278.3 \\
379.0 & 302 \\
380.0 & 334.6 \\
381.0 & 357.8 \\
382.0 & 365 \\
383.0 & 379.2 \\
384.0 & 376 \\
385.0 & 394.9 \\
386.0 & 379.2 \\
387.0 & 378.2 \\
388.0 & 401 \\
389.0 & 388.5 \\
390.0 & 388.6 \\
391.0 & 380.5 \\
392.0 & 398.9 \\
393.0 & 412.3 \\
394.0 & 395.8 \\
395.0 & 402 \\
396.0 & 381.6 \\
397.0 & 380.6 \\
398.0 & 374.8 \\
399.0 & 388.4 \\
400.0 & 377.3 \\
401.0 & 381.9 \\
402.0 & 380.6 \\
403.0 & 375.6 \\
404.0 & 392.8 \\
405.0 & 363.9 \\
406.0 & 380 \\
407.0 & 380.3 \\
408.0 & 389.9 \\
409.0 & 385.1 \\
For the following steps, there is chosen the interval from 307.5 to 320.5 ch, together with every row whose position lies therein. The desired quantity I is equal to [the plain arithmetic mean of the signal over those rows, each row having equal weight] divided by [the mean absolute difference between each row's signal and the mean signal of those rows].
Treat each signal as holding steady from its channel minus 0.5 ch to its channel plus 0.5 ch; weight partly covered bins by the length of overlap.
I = 35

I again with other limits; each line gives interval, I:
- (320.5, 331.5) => 39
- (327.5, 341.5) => 59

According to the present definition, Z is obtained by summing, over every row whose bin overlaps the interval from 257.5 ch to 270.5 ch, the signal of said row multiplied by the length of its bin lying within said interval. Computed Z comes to 3121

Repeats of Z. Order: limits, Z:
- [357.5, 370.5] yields 4386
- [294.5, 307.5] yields 4391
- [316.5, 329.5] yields 4286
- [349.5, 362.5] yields 4375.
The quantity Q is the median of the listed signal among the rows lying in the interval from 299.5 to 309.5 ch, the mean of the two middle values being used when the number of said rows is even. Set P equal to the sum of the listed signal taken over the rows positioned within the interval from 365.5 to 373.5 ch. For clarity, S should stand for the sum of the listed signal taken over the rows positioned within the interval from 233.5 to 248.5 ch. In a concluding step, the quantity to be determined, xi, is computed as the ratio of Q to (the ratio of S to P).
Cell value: 222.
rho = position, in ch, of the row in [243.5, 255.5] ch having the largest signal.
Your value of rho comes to 251.0 ch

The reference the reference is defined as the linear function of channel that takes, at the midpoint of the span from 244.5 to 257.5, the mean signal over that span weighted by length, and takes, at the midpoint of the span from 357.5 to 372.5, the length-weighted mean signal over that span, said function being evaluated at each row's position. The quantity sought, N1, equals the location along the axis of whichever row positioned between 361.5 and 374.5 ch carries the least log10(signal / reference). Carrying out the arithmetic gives 374.0 ch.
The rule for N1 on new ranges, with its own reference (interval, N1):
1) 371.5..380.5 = 376.0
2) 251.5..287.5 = 271.0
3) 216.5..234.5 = 219.0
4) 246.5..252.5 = 252.0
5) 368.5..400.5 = 376.0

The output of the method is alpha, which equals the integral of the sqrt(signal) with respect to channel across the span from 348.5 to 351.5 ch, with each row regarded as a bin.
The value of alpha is 55.2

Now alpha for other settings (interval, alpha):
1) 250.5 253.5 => 50.2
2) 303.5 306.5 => 55.7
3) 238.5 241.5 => 49.4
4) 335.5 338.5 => 54.2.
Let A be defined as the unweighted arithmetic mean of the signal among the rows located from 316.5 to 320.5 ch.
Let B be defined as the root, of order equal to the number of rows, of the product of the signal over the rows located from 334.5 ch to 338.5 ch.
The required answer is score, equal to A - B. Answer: 26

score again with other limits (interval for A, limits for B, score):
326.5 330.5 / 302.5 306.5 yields -25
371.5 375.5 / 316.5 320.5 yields -60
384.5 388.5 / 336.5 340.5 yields 71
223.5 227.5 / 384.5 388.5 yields -116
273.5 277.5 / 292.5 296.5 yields -72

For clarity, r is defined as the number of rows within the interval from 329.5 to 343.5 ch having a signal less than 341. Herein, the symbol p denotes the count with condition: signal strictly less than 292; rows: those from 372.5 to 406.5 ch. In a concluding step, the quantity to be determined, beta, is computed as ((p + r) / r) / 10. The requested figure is 0.14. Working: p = 6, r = 14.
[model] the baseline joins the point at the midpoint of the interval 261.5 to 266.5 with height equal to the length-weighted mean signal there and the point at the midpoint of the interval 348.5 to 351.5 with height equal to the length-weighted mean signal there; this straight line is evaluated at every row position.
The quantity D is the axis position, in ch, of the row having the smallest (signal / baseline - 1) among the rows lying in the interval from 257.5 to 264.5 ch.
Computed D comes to 264.0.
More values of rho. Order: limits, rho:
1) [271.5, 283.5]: 282.0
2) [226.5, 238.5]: 234.0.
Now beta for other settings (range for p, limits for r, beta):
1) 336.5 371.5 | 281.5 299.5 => 0.10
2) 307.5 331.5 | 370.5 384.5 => 0.10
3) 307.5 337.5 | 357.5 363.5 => 0.10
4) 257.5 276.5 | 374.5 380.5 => 0.42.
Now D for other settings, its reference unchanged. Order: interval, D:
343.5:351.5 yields 344.0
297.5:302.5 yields 298.0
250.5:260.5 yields 257.0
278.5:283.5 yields 280.0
